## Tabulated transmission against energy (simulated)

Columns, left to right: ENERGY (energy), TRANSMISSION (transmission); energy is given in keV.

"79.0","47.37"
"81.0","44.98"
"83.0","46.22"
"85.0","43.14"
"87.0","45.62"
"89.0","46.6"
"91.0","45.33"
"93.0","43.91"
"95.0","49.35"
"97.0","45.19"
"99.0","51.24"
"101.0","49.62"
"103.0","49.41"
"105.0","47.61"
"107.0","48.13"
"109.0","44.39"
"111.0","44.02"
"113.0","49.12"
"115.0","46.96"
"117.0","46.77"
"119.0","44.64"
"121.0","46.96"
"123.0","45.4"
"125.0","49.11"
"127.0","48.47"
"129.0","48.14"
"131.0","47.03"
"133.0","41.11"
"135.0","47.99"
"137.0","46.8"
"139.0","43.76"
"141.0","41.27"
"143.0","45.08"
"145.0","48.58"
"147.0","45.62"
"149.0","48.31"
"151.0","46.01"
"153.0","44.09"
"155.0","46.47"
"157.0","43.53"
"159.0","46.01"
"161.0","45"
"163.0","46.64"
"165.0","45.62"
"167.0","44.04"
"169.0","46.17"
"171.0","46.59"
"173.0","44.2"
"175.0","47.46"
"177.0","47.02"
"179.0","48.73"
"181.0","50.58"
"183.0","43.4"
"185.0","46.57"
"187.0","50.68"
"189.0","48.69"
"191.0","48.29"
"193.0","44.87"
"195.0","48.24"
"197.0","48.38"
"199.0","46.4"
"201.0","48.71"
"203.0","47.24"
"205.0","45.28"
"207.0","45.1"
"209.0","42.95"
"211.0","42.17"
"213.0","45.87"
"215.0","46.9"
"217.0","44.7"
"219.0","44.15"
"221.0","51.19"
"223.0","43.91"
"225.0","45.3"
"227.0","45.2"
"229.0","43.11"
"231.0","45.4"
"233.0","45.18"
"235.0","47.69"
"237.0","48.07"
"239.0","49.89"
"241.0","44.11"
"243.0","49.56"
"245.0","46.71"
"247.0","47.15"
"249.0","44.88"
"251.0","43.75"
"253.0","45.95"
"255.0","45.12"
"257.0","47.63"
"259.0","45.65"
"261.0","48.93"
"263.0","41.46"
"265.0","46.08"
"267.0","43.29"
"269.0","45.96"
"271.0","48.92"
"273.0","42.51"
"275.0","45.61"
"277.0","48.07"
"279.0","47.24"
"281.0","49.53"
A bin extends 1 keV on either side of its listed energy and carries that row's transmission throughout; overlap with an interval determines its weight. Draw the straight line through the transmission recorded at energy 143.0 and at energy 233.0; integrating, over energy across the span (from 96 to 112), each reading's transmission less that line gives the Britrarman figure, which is 39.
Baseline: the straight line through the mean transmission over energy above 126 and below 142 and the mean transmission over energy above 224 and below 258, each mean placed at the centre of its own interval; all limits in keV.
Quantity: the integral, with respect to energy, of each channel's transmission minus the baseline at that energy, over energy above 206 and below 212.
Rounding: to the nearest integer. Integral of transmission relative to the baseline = -15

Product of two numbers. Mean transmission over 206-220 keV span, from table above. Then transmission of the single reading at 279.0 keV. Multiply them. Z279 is 2104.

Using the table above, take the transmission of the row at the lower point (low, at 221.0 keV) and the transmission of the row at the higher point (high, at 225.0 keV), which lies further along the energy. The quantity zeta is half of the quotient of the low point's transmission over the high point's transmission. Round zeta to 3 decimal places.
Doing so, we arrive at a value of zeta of 0.565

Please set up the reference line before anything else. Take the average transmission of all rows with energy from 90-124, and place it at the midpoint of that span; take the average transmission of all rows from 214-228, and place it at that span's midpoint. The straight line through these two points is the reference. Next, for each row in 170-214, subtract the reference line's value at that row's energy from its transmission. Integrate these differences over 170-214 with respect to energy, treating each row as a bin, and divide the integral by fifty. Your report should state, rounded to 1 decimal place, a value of 0.5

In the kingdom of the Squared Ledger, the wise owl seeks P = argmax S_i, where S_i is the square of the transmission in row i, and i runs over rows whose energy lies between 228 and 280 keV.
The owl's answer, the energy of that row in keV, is 239.0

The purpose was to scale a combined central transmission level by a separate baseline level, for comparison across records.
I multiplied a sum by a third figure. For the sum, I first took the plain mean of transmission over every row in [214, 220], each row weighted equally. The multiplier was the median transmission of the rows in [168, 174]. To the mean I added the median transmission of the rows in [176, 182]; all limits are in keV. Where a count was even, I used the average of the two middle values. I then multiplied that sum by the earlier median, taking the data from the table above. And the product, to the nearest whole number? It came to 4339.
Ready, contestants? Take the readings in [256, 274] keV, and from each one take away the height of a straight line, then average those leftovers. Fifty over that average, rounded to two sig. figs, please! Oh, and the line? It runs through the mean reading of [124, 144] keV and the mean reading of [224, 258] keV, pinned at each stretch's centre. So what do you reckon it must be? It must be -81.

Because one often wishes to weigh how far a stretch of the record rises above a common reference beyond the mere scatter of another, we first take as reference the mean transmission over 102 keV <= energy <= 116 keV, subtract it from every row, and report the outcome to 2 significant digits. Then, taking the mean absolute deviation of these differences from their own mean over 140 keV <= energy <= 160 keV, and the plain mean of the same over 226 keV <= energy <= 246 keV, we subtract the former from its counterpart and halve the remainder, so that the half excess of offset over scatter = -1.1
